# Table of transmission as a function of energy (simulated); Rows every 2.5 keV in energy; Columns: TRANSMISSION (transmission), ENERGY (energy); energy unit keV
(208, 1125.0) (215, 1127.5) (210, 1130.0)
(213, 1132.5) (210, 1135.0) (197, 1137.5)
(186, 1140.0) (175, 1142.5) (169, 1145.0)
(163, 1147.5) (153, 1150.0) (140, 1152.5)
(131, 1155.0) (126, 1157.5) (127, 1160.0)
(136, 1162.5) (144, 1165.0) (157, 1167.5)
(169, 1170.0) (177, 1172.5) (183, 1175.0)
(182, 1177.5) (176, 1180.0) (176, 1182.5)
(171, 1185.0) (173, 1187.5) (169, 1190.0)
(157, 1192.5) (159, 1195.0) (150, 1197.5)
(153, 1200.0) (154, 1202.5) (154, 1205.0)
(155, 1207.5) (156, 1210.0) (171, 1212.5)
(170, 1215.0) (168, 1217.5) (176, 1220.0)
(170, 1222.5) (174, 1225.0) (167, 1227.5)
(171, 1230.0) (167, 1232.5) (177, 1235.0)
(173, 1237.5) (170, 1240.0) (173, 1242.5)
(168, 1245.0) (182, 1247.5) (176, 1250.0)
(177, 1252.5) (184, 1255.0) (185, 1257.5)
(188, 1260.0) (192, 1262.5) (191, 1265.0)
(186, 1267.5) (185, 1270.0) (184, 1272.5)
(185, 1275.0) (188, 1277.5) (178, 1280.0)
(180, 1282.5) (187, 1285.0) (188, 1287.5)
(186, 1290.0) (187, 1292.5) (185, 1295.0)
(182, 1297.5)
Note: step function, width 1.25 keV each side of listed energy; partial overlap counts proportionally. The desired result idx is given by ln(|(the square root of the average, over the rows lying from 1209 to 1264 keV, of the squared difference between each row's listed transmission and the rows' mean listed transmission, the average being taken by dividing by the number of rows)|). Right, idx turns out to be 2.1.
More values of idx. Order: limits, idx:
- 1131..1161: 3.4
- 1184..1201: 2.1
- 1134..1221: 2.9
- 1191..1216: 1.9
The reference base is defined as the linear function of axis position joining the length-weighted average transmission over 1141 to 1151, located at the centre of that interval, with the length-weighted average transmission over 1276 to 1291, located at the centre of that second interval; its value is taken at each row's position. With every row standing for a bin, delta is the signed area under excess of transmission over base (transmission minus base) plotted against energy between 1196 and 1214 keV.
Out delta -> -314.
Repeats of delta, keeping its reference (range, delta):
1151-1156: -151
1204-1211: -134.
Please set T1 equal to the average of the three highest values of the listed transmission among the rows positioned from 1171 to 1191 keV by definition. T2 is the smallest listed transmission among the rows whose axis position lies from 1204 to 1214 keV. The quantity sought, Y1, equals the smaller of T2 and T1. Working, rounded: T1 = 181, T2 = 154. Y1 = 154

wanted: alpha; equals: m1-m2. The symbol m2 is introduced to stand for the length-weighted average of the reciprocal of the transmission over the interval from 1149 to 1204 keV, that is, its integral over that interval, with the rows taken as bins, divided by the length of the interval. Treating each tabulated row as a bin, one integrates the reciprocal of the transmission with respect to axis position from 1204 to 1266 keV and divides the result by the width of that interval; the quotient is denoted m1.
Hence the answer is -0.0006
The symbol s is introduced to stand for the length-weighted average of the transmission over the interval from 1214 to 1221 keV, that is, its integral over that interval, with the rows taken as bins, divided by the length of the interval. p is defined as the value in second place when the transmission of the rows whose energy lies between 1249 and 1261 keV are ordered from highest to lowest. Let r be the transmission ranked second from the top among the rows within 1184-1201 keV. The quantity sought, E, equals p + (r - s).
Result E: 185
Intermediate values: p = 185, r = 171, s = 171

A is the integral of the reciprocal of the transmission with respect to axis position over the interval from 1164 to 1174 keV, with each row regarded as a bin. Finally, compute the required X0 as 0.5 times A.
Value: 0.031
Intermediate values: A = 0.062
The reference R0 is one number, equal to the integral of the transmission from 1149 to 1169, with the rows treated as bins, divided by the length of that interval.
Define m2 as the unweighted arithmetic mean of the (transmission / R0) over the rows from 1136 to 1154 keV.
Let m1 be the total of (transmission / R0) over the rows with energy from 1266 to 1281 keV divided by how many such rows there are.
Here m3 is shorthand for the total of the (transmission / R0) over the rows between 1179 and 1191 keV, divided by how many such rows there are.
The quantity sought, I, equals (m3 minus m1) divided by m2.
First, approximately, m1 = 1.32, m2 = 1.21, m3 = 1.241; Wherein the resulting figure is -0.07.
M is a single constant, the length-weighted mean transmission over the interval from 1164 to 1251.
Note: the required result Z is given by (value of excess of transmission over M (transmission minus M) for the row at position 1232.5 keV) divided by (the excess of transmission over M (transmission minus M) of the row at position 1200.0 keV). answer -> 0.05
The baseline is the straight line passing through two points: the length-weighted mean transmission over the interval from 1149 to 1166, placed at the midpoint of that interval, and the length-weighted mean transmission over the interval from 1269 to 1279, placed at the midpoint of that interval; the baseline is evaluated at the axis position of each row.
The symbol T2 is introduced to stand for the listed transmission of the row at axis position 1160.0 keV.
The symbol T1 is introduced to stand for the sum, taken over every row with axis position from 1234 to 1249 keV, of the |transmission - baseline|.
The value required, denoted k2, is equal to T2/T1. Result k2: 4.9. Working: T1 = 26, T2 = 127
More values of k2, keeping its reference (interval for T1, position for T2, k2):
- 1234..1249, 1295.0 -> 7.1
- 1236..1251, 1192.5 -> 8.4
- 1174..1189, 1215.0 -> 0.9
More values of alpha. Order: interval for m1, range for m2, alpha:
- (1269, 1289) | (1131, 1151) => -0.0001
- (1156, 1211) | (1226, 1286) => 0.0008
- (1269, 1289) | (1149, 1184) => -0.0011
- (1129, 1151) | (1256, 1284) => 0.0000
